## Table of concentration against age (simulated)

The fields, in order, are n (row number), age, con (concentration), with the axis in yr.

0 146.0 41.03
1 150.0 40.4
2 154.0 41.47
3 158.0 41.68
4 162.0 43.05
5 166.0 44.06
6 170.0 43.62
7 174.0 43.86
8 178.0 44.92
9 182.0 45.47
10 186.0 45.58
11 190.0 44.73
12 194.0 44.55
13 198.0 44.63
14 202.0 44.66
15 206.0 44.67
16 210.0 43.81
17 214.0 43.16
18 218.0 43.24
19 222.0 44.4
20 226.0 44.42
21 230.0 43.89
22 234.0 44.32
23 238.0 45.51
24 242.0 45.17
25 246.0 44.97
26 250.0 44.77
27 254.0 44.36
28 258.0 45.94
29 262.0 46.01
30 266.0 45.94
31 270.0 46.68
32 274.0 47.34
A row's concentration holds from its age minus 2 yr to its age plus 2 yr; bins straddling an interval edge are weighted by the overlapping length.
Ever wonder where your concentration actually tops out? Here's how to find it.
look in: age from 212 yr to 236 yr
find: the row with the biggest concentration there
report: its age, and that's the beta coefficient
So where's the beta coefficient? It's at 226.0 yr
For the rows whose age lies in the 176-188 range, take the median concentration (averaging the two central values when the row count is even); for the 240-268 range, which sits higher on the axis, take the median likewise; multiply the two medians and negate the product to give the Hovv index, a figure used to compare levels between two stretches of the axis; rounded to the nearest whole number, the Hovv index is -2054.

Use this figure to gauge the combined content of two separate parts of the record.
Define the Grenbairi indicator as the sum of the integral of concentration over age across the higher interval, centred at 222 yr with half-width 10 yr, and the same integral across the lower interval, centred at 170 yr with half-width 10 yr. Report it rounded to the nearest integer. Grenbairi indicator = 1754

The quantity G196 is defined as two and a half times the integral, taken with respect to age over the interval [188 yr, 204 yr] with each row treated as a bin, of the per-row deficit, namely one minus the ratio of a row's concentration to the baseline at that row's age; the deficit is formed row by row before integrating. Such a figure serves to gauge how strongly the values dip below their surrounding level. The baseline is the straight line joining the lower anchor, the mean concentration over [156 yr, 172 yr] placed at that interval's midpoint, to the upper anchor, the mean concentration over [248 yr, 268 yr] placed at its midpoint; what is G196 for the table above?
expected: -0.69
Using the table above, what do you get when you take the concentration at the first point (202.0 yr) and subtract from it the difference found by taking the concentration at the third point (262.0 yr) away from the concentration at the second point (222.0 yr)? 46.3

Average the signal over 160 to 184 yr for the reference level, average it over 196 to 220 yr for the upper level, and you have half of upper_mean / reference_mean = 0.498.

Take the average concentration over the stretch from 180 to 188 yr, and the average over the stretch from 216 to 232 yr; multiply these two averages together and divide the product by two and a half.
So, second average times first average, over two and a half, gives 801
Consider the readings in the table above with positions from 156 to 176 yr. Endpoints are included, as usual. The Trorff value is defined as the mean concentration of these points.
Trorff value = 43.3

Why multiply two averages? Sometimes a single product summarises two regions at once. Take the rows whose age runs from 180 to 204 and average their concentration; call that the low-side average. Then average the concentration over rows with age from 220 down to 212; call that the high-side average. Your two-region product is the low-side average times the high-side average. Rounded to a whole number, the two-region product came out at 1941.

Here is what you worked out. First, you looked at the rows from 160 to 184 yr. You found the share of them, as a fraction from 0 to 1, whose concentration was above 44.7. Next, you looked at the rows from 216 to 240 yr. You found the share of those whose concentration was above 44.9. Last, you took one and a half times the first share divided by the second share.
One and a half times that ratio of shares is 3.0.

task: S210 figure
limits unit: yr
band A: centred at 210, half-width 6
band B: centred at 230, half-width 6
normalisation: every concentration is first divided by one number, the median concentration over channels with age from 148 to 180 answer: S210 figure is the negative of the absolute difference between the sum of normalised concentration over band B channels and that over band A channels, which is -0.02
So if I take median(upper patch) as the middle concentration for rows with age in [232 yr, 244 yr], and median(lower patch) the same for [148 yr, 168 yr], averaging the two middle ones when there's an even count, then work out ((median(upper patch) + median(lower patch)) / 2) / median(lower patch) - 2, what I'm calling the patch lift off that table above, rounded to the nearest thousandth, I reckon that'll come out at -0.958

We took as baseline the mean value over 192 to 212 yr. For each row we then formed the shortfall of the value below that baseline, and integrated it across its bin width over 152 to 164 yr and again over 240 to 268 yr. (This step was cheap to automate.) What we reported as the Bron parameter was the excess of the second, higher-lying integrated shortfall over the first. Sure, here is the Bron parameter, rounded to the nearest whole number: -52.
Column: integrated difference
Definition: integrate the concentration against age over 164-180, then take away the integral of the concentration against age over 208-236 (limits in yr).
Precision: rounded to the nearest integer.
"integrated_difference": -523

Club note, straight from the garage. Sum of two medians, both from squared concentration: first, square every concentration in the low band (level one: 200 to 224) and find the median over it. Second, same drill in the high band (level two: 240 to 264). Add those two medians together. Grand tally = 3977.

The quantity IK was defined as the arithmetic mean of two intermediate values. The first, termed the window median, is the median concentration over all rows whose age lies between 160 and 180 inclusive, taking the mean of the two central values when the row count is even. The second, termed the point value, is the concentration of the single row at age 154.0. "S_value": 42.7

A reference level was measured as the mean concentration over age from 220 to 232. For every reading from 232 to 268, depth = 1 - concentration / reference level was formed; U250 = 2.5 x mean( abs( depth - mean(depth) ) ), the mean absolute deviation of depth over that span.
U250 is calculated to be 0.032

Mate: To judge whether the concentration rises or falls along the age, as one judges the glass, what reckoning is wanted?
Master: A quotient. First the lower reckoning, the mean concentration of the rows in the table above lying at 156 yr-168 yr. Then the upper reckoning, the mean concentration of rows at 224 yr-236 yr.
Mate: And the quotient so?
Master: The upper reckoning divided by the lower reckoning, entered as 1.03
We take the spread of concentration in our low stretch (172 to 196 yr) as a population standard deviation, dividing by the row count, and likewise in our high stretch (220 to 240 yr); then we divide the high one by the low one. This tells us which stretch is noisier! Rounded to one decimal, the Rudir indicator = 0.9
